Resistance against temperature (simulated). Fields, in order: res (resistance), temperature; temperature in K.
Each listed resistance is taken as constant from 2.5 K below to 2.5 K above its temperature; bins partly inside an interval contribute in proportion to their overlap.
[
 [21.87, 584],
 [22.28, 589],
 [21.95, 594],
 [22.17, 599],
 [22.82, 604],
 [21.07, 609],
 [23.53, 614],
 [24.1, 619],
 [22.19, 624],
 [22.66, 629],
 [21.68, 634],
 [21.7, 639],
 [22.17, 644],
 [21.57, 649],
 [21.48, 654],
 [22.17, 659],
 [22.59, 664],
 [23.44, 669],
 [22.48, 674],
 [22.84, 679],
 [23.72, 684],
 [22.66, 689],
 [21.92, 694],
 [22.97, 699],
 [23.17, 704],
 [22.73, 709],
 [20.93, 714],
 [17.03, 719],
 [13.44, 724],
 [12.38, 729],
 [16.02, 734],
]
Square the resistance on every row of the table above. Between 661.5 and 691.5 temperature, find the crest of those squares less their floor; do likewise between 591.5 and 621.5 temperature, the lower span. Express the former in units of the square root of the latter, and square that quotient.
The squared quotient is 24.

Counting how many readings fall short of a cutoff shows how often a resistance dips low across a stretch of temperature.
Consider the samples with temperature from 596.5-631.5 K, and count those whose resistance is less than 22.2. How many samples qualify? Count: 3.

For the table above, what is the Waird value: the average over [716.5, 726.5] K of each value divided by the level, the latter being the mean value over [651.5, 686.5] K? 0.67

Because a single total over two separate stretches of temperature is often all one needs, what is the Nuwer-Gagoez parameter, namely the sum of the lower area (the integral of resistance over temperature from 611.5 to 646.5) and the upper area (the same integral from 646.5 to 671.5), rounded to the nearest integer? 1346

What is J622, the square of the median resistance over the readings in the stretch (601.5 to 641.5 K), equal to 503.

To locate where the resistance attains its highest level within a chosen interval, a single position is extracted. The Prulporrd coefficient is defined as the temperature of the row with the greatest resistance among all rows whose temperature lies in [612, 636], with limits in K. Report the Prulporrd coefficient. 619 K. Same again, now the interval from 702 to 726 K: 704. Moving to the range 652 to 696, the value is 684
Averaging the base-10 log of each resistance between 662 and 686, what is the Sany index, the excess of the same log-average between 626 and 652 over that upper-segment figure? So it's -0.020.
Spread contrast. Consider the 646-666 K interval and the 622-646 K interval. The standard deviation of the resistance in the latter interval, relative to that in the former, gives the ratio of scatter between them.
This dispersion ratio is 0.8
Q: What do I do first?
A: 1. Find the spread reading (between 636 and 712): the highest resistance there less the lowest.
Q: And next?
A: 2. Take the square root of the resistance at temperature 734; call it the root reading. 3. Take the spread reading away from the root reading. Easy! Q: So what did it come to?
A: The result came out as 1.8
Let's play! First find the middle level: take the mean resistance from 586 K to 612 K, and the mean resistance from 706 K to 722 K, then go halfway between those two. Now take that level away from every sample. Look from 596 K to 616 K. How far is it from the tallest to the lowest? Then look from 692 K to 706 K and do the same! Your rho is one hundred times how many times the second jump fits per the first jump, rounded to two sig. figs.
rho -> 51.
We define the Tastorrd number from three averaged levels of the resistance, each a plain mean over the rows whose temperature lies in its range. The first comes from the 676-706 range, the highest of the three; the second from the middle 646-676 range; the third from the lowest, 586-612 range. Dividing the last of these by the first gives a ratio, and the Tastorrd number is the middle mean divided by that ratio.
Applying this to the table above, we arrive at 23.1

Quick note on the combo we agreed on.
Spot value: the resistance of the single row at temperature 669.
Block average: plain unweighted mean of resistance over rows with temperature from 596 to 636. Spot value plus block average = 46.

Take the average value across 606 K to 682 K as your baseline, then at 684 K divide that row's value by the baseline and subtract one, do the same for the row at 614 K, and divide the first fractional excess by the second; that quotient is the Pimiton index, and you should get 1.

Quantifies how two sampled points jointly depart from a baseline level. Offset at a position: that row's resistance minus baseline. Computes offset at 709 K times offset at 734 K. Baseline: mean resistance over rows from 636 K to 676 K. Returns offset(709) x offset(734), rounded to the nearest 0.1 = -3.3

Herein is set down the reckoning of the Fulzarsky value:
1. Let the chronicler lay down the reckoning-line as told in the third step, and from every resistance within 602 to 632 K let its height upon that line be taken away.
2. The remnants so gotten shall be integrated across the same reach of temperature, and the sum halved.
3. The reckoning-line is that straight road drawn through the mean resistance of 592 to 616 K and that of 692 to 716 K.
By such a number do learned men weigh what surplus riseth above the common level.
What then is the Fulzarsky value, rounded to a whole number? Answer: 6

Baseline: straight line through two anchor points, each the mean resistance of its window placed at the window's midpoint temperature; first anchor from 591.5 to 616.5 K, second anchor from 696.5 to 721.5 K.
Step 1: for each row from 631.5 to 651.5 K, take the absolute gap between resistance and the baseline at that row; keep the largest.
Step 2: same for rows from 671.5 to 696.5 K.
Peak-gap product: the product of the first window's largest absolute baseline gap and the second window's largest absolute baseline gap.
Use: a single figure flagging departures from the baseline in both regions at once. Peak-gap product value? 0.76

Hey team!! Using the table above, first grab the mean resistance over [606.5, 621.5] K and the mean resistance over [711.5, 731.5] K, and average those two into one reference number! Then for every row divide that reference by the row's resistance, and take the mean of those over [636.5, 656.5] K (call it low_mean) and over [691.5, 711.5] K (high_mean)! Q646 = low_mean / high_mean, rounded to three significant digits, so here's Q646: 1.04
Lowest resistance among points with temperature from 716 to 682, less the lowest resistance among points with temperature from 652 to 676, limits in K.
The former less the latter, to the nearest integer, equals -1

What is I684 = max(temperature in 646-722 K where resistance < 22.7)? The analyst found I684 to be 719 K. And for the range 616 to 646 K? 644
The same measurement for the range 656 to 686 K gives 674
